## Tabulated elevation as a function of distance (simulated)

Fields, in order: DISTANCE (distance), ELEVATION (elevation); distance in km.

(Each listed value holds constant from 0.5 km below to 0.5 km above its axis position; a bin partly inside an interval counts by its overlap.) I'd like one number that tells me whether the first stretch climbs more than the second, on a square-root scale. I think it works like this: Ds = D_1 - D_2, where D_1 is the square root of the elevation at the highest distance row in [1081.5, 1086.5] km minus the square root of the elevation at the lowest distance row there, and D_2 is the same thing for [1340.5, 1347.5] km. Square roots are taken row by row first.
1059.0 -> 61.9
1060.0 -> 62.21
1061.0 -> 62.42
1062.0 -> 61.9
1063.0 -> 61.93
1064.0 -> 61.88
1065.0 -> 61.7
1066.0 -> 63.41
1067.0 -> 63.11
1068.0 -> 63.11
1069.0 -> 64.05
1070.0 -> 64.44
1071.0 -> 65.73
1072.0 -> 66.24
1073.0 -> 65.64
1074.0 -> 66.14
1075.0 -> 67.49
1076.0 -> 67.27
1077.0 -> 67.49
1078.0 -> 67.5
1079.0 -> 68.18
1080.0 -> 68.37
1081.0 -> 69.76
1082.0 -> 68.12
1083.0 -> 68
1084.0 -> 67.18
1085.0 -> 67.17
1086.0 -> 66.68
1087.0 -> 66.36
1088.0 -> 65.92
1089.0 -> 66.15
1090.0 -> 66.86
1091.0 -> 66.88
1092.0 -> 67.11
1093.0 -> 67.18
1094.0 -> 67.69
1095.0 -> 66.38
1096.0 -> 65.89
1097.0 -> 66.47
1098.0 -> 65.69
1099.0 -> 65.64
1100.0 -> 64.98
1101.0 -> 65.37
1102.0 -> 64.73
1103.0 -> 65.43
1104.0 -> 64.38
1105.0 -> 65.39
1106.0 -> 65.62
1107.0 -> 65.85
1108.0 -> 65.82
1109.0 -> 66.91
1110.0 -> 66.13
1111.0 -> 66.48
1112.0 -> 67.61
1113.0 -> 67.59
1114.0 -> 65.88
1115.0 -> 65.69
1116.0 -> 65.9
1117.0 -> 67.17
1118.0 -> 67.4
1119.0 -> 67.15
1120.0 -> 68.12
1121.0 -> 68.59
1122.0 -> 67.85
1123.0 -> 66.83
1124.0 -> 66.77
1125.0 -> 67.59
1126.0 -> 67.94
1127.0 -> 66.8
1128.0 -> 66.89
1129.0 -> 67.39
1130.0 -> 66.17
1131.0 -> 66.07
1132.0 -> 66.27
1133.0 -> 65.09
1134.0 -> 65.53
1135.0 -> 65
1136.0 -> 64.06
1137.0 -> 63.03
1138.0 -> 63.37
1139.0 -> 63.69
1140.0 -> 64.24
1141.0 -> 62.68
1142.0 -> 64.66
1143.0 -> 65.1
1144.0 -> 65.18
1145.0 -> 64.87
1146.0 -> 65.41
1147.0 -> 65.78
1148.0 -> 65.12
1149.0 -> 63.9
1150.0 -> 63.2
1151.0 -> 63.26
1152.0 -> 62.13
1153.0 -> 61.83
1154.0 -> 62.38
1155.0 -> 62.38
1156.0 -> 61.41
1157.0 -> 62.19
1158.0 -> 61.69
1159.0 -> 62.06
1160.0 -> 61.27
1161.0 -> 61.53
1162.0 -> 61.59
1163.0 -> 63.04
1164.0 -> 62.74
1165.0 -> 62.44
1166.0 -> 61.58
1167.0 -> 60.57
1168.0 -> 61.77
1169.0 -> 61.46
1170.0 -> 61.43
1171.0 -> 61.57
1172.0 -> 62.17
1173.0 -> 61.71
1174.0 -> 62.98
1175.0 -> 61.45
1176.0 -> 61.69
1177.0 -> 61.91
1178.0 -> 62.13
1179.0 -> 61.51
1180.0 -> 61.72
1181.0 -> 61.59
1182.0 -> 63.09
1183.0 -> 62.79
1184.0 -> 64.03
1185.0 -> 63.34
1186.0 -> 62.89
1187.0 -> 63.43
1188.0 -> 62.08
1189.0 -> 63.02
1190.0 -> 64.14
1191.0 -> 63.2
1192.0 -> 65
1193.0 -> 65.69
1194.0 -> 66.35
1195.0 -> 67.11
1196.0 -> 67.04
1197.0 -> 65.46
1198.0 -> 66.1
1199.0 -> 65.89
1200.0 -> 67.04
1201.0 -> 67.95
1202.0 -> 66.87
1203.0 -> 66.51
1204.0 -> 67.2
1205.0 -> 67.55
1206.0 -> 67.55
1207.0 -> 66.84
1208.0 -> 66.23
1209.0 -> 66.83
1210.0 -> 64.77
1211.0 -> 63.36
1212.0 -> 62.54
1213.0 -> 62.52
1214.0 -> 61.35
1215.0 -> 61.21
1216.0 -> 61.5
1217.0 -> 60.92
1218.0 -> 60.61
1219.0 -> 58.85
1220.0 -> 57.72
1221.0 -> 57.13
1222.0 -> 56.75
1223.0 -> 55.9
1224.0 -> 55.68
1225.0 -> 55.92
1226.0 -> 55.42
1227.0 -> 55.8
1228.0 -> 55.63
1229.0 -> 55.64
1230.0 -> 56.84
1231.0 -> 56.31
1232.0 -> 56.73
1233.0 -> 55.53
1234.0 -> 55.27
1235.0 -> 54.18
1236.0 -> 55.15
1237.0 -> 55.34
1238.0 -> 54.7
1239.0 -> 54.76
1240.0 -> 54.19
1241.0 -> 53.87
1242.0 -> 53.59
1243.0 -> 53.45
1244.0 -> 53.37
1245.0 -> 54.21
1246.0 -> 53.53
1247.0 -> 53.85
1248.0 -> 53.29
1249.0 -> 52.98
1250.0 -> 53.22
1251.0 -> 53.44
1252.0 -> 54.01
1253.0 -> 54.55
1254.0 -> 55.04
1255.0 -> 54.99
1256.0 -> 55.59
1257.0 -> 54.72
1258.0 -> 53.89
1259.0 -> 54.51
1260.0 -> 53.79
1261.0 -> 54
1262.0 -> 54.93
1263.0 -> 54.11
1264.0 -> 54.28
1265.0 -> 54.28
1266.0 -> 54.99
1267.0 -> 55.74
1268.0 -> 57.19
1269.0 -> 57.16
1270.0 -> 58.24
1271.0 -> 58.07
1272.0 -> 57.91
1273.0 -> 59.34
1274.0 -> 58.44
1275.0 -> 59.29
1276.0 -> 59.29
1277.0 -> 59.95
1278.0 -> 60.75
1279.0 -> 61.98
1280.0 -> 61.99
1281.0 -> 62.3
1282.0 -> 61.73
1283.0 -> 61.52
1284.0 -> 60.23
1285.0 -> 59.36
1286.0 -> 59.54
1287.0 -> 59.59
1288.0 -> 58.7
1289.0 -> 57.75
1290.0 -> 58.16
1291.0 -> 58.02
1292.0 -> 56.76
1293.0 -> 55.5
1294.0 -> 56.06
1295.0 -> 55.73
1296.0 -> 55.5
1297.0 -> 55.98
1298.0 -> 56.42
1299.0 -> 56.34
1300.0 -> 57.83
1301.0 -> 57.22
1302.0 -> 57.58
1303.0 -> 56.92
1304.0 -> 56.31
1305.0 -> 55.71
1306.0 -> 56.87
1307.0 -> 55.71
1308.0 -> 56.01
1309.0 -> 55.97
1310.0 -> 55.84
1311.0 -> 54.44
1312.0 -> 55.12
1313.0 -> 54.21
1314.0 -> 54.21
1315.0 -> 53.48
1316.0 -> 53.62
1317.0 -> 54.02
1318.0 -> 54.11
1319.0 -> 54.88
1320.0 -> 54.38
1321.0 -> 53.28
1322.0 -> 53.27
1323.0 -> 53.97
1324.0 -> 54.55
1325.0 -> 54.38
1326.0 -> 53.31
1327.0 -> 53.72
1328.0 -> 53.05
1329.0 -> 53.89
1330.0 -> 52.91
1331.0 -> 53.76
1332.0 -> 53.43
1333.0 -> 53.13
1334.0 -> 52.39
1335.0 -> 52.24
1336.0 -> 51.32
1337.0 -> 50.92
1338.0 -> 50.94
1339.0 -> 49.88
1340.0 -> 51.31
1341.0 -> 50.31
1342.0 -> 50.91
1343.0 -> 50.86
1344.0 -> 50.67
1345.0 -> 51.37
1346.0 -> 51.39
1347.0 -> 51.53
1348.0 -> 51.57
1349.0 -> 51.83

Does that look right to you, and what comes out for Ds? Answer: -0.17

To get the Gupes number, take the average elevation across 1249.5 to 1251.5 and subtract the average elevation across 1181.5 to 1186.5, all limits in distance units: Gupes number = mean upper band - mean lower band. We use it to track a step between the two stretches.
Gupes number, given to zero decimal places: -10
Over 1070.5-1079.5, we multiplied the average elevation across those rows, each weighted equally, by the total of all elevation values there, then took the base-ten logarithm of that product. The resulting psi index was 4.60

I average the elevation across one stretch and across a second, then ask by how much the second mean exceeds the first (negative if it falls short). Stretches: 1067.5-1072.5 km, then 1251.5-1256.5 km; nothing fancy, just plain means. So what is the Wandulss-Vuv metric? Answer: -10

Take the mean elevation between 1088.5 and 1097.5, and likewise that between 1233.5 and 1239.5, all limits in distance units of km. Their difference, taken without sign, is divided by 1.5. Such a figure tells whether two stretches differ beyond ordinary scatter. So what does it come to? 8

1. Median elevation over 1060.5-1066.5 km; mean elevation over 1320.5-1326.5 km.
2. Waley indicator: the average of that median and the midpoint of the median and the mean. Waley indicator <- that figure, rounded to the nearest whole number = 60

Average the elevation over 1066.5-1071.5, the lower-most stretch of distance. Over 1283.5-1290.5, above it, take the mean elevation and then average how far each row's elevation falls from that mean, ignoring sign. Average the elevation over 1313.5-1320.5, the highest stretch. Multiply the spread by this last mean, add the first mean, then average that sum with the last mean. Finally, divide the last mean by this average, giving 0.69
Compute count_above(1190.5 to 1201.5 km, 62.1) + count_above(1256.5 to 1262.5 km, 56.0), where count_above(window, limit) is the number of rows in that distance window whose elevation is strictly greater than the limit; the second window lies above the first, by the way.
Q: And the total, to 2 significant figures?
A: 11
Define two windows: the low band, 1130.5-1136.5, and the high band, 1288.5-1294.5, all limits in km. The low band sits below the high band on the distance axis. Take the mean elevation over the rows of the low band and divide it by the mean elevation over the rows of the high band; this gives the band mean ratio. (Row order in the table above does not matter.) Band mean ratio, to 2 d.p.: 1.15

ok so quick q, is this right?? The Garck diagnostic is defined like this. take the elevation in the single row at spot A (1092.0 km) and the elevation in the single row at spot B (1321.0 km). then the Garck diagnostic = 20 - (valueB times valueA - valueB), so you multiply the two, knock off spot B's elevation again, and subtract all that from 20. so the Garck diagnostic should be -3502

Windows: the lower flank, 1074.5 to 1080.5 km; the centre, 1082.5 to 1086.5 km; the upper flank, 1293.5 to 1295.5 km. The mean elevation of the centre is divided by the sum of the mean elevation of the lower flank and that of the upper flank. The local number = 0.544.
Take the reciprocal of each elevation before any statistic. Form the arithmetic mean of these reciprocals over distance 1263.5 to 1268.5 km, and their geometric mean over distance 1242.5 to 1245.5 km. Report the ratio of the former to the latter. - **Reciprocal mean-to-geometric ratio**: 0.97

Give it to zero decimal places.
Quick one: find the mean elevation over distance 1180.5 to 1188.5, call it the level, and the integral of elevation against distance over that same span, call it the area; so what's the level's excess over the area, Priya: -440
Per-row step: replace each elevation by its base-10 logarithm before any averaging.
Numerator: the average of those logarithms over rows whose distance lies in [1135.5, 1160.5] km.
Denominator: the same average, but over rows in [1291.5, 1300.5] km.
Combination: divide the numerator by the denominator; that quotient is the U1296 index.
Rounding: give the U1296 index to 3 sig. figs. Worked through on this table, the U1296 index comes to 1.03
